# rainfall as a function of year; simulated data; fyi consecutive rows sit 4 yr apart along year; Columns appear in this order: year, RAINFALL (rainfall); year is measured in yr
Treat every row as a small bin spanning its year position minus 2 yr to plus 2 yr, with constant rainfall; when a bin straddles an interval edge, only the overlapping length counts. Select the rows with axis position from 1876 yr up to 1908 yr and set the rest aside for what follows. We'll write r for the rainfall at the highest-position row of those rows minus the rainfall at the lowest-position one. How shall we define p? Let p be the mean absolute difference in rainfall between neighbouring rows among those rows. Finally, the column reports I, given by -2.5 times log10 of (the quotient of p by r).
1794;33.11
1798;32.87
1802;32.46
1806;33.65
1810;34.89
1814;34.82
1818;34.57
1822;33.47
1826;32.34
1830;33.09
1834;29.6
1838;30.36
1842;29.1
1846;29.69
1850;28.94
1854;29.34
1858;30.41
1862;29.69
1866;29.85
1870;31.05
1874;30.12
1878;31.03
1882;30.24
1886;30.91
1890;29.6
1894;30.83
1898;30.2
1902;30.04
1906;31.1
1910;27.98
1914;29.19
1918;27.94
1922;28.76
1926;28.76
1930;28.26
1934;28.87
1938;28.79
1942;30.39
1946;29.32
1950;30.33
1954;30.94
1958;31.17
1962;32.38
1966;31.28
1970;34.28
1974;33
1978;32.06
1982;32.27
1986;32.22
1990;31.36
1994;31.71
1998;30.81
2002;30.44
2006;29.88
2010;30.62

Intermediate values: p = 0.84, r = 0.07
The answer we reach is -2.7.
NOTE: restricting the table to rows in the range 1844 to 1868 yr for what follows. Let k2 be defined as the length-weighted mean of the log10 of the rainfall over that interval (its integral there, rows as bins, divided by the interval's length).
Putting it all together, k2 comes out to 1.47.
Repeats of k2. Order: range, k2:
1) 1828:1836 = 1.50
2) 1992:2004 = 1.49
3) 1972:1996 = 1.51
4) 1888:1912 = 1.48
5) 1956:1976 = 1.51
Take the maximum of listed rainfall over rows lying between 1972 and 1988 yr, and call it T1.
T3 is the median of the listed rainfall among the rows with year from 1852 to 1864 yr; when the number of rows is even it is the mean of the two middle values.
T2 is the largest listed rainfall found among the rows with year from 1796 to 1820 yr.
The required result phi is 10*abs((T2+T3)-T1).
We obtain 316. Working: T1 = 33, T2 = 34.89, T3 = 29.7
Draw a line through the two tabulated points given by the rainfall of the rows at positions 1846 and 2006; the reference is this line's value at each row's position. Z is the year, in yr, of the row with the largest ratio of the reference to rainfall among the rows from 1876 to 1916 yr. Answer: 1910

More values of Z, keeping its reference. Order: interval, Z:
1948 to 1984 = 1950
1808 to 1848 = 1842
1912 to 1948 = 1918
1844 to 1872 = 1850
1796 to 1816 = 1802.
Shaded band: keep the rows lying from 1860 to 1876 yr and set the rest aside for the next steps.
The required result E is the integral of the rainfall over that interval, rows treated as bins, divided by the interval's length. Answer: 30.2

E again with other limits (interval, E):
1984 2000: 31.5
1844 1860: 29.6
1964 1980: 32.7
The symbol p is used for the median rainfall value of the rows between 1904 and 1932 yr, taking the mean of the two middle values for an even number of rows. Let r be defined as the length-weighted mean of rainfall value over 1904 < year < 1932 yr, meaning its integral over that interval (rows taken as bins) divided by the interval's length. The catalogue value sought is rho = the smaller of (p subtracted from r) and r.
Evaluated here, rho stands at 0.10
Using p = 29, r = 28.9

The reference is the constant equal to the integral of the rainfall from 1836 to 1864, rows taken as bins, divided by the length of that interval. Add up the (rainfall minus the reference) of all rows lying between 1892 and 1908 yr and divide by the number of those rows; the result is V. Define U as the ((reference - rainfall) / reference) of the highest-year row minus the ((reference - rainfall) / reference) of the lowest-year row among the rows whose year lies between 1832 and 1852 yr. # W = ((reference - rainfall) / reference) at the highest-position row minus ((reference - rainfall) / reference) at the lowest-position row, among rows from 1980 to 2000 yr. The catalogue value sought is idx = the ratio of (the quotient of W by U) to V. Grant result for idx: 2.5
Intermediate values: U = 0.022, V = 0.9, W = 0.049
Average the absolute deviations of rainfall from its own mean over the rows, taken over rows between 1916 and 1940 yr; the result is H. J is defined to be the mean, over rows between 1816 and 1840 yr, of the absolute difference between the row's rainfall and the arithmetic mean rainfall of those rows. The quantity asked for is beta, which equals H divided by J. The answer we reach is 0.2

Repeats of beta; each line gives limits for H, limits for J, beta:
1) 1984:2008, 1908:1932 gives 1.6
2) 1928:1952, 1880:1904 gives 1.8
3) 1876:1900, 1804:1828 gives 0.6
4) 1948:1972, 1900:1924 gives 1.1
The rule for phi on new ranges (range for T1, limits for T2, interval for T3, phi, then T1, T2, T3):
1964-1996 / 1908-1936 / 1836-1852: 243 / 34.28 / 29.19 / 29.4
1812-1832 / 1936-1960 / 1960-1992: 286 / 34.82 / 31.17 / 32.2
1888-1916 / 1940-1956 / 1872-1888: 304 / 31.1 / 30.94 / 30.6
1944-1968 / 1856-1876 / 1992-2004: 295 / 32.38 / 31.05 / 30.8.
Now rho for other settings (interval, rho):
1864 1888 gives -0.04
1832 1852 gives -0.06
